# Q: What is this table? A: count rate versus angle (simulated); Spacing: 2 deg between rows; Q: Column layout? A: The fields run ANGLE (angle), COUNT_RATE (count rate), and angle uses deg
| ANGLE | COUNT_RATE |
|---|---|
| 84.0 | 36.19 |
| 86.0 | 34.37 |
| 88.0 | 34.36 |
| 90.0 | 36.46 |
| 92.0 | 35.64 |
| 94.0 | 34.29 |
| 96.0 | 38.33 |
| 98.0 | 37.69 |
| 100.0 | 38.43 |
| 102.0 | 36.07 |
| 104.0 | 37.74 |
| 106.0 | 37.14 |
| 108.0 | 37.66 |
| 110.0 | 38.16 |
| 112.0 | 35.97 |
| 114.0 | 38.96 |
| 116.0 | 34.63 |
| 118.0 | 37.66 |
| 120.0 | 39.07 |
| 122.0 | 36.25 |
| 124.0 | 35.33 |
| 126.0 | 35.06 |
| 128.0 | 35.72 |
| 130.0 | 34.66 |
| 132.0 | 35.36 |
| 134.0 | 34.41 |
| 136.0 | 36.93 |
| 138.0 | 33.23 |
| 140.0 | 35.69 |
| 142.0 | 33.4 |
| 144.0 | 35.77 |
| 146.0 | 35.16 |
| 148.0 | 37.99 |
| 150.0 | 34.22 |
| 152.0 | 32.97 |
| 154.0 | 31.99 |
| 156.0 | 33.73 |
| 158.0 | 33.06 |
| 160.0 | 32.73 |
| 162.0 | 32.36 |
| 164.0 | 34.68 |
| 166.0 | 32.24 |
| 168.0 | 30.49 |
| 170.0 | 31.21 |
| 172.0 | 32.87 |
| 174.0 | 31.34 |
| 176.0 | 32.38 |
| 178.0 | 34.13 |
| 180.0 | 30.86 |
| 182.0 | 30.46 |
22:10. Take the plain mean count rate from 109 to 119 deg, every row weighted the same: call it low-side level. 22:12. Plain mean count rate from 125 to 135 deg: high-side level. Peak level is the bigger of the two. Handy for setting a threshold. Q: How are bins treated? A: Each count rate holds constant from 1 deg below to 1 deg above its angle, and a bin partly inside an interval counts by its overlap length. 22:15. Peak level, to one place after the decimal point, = 37.1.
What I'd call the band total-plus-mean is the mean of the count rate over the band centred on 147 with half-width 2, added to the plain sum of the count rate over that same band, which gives 110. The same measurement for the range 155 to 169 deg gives 262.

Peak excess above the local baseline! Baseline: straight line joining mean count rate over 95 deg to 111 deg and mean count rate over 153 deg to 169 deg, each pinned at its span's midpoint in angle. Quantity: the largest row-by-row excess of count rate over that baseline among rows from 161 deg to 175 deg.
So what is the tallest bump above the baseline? 2.3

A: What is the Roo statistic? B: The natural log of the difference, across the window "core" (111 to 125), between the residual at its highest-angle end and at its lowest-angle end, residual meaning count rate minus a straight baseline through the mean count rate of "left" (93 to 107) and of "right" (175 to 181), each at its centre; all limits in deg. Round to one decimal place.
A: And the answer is -2.6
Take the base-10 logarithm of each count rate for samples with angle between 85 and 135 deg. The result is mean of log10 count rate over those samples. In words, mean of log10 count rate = 1.56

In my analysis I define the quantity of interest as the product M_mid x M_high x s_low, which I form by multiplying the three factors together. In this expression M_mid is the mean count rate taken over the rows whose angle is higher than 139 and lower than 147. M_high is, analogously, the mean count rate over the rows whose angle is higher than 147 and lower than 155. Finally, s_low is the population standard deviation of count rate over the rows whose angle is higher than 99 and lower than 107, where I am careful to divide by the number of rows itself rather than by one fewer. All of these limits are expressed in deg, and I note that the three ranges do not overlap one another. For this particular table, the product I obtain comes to 1040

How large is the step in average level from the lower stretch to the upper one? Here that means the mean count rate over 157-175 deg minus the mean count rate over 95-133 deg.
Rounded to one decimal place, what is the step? -4.5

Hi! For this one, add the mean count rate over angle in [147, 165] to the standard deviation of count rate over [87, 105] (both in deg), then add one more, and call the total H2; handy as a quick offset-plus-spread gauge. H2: 36.3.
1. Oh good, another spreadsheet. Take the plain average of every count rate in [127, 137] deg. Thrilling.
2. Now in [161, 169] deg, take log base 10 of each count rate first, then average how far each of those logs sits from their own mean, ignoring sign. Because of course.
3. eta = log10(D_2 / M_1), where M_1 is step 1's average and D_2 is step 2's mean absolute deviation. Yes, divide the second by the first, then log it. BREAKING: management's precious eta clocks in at -3.38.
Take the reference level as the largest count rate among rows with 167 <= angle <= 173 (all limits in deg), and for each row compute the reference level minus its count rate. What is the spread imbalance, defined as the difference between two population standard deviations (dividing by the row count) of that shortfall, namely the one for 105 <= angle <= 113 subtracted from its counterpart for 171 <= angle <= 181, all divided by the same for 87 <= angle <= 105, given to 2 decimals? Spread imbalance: 0.23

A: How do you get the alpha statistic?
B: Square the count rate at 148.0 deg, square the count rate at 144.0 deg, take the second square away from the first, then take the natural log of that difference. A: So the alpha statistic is 5.1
